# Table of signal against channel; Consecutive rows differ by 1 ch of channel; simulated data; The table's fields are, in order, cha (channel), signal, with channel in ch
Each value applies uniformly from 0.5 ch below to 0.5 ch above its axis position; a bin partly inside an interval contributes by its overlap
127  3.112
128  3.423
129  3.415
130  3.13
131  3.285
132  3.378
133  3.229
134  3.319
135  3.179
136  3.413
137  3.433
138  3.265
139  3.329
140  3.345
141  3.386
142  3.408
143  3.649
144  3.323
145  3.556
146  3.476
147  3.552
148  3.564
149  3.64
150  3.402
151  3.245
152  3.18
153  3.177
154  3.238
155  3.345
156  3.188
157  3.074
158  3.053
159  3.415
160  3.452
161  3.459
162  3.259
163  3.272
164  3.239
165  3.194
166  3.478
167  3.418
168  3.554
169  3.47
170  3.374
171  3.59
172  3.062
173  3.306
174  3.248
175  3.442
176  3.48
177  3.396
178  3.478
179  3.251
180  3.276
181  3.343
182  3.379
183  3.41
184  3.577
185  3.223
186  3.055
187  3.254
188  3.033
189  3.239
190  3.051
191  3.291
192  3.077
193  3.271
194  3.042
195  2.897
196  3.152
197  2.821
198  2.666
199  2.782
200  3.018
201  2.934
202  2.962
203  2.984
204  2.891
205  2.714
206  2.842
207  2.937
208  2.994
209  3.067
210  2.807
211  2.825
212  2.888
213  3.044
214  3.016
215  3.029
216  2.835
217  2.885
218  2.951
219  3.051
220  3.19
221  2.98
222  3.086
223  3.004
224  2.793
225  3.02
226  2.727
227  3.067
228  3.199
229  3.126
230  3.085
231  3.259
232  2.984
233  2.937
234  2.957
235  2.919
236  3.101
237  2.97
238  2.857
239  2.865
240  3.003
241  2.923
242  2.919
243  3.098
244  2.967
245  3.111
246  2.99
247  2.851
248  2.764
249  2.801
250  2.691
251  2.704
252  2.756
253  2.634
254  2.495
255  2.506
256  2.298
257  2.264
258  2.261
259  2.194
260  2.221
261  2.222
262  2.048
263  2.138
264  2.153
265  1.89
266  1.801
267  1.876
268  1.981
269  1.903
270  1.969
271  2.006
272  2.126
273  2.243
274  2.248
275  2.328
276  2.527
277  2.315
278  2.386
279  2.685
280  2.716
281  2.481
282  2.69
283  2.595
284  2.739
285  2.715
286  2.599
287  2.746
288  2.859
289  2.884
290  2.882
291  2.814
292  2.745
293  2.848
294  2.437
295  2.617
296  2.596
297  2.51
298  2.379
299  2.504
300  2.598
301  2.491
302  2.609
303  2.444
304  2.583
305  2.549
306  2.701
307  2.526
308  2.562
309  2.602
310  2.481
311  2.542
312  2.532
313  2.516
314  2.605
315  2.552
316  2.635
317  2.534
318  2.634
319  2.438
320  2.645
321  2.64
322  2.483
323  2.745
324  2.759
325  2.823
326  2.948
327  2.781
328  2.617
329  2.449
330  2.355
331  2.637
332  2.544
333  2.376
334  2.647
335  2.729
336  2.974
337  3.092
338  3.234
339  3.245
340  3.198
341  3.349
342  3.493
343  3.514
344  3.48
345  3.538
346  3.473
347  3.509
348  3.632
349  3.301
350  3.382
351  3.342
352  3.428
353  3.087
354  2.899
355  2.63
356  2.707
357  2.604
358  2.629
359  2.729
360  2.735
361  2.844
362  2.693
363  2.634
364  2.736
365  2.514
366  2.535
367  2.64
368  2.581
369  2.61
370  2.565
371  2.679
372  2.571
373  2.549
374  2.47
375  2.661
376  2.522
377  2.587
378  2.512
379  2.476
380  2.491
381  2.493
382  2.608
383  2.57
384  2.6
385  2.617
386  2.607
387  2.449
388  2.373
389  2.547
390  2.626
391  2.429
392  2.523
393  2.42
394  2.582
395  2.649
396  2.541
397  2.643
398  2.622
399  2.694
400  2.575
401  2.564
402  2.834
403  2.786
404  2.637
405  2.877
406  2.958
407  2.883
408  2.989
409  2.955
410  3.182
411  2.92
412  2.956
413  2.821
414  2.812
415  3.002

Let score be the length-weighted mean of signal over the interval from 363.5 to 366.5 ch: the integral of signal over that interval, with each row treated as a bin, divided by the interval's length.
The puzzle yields 2.6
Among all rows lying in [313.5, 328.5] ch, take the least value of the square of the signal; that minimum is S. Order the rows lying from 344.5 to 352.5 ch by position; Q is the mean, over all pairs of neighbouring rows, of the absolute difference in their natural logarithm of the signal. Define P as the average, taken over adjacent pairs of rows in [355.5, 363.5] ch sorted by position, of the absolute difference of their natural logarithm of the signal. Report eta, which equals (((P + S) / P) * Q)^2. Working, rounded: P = 0.0291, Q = 0.031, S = 6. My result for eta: 42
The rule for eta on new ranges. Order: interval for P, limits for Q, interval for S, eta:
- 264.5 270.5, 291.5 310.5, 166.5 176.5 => 110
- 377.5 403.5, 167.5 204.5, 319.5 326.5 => 92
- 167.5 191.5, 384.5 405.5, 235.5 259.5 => 18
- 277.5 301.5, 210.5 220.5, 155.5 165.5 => 36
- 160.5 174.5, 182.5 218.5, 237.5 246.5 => 77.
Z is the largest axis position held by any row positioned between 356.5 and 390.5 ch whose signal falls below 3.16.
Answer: 390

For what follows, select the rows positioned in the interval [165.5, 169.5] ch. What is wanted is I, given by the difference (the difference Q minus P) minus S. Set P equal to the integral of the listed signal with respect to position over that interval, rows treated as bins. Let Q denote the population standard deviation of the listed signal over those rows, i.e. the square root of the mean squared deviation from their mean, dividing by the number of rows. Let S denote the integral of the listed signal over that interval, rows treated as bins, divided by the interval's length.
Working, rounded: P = 13.9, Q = 0.05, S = 3.48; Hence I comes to -17.4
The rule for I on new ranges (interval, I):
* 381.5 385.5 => -13.0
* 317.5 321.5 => -12.9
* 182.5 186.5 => -16.4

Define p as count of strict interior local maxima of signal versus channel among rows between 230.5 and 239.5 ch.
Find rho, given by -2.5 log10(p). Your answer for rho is -0.8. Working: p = 2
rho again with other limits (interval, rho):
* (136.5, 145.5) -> 0.0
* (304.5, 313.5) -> -1.2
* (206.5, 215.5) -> -0.8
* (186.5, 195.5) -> -1.2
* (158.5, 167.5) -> -1.2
